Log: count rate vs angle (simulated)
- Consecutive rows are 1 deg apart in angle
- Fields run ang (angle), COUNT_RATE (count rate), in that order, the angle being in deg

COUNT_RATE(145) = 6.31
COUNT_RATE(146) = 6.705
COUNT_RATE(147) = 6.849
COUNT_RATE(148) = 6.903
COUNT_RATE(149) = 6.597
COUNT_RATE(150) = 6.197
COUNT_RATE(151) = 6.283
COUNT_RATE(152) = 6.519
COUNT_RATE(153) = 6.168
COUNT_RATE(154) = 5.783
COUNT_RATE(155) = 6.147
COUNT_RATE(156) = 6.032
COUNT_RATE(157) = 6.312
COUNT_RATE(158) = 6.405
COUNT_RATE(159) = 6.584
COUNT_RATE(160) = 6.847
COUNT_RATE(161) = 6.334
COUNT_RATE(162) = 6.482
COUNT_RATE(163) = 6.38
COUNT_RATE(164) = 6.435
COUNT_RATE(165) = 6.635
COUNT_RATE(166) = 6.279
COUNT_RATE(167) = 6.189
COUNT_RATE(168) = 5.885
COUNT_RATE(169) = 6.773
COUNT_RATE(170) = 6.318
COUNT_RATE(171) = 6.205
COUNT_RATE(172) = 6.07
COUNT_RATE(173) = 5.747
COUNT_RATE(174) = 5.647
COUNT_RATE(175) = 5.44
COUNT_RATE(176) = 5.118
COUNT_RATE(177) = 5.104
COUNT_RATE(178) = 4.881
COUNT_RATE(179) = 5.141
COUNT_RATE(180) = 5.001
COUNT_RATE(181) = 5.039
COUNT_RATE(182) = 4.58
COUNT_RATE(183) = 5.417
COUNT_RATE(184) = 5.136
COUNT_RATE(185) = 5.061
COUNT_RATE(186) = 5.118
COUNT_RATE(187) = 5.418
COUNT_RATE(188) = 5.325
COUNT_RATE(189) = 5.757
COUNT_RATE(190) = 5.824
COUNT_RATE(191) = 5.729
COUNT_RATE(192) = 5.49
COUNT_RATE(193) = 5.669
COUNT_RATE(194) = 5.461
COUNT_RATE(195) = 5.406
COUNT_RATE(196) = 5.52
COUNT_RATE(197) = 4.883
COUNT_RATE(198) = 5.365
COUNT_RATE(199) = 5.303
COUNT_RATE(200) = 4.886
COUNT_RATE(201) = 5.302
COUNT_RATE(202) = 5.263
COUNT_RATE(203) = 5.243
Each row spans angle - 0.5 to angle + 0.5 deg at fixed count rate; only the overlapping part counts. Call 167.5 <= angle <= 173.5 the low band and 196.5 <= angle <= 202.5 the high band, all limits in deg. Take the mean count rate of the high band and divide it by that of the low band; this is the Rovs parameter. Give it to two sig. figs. 0.84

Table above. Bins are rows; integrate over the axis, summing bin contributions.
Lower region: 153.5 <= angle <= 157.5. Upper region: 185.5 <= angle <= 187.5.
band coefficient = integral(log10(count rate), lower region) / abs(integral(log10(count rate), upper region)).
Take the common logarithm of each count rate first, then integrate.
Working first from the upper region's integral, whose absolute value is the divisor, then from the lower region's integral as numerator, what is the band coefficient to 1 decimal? 2.2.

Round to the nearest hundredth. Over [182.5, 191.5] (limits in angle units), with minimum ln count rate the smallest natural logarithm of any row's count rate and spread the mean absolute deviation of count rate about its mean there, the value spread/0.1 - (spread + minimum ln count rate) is 0.48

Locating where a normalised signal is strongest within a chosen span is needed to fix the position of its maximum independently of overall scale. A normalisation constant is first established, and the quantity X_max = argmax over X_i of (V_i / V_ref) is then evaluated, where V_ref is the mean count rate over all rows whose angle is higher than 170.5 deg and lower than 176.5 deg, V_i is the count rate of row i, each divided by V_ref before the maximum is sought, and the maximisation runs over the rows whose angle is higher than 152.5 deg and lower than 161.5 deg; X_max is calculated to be 160 deg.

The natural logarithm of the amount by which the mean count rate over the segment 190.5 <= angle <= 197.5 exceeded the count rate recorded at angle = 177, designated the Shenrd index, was -1.1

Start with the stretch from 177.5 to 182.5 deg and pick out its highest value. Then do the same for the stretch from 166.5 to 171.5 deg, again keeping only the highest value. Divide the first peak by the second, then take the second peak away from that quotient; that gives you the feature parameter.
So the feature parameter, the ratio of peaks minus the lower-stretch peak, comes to -6.01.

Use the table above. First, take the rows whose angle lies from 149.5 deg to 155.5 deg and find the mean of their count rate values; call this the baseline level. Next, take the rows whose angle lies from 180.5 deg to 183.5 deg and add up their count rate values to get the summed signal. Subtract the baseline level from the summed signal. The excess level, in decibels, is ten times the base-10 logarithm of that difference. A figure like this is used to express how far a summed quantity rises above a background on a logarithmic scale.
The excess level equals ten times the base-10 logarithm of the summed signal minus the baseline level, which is 9.5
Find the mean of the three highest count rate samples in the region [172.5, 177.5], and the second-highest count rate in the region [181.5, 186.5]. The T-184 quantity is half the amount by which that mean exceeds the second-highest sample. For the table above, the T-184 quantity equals 0.2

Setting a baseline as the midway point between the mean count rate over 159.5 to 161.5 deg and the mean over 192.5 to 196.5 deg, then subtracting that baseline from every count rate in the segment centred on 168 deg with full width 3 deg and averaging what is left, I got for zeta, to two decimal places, 0.23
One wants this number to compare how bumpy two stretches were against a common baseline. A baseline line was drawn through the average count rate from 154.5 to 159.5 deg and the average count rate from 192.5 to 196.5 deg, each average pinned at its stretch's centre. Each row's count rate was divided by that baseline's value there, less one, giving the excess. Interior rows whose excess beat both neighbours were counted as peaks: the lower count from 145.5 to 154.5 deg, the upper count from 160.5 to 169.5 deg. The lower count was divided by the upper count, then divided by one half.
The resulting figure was 2.0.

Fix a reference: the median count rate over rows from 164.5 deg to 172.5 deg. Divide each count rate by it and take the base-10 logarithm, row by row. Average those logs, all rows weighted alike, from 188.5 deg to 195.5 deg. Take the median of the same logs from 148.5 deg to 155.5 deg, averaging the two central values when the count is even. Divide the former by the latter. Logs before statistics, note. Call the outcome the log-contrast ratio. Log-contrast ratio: 14.6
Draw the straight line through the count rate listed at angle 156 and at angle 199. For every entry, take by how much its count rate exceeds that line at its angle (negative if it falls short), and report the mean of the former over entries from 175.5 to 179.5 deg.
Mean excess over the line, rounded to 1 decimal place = -0.6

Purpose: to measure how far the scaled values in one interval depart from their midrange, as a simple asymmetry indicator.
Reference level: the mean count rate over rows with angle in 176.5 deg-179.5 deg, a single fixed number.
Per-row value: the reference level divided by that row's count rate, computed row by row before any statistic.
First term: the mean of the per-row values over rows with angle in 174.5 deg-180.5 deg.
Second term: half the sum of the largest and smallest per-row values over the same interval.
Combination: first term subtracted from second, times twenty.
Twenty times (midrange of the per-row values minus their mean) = -0.14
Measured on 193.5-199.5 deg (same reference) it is 0.48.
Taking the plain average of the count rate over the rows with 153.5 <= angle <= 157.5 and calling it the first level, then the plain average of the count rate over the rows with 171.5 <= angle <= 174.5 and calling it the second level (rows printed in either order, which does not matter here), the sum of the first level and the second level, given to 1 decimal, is 11.9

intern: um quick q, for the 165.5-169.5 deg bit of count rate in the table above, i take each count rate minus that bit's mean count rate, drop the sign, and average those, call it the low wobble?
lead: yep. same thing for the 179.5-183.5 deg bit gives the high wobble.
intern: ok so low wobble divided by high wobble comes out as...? 1.1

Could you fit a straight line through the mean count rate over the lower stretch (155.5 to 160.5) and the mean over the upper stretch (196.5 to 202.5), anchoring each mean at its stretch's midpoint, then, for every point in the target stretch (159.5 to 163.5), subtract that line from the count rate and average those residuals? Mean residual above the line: 0.18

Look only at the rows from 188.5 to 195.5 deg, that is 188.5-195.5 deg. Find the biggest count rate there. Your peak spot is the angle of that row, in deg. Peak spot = 190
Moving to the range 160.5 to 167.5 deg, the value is 165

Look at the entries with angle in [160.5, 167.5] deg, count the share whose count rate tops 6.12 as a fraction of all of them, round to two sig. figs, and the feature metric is 1.0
